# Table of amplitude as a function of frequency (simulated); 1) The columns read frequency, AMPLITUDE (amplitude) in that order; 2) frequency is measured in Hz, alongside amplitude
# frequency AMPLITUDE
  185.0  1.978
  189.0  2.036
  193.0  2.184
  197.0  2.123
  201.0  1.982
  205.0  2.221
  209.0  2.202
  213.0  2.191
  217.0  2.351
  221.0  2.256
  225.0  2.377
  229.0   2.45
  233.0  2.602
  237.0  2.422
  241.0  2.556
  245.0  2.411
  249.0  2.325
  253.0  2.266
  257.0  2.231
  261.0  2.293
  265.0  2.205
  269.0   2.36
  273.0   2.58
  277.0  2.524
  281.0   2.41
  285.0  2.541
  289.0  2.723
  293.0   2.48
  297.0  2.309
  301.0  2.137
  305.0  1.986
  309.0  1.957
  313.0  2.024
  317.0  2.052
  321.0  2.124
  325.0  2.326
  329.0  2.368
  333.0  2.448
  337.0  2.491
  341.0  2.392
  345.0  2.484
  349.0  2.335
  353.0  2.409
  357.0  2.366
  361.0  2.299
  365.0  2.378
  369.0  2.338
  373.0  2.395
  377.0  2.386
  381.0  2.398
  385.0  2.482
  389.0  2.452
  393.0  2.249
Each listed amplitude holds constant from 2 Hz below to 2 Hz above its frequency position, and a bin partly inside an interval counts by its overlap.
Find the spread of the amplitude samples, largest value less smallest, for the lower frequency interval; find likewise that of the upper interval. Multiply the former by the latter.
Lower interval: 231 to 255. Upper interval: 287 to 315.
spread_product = 0.26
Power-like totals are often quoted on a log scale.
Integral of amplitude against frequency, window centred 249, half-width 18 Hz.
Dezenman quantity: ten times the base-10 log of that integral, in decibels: 19.31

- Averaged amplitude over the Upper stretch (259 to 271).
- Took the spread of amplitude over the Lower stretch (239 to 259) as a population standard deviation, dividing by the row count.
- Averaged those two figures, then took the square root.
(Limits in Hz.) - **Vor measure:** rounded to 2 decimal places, 1.10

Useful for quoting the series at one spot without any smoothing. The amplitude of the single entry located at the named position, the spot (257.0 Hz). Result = 2.231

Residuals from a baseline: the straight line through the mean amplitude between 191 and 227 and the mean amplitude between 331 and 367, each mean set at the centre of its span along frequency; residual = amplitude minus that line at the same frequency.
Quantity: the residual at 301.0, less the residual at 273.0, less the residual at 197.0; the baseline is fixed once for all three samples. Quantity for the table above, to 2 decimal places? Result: -0.41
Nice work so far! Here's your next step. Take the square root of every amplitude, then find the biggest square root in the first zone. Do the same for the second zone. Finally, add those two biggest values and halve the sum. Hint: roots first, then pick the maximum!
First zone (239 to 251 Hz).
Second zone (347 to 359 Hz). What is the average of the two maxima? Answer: 1.58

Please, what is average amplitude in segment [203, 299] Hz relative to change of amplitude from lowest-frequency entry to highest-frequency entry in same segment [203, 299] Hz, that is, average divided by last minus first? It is 27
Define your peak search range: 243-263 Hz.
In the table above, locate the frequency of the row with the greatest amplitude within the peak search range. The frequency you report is 245.0 Hz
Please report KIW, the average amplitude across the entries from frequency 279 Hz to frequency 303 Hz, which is 2.43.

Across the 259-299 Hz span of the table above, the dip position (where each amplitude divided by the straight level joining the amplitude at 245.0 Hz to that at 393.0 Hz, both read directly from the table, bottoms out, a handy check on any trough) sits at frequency 265.0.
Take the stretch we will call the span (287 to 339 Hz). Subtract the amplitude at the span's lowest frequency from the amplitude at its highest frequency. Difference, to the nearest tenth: -0.2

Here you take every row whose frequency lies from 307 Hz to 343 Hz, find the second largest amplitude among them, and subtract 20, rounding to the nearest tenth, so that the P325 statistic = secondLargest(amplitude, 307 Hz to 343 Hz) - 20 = -17.6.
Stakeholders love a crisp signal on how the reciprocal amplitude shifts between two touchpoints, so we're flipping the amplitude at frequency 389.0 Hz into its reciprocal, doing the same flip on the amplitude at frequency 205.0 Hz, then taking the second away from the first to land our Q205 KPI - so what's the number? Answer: -0.042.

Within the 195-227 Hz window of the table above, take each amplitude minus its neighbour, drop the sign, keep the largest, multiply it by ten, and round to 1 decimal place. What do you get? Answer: 2.4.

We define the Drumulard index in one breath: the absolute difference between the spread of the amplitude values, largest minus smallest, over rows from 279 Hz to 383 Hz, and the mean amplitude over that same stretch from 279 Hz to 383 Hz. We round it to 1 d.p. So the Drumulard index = 1.6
